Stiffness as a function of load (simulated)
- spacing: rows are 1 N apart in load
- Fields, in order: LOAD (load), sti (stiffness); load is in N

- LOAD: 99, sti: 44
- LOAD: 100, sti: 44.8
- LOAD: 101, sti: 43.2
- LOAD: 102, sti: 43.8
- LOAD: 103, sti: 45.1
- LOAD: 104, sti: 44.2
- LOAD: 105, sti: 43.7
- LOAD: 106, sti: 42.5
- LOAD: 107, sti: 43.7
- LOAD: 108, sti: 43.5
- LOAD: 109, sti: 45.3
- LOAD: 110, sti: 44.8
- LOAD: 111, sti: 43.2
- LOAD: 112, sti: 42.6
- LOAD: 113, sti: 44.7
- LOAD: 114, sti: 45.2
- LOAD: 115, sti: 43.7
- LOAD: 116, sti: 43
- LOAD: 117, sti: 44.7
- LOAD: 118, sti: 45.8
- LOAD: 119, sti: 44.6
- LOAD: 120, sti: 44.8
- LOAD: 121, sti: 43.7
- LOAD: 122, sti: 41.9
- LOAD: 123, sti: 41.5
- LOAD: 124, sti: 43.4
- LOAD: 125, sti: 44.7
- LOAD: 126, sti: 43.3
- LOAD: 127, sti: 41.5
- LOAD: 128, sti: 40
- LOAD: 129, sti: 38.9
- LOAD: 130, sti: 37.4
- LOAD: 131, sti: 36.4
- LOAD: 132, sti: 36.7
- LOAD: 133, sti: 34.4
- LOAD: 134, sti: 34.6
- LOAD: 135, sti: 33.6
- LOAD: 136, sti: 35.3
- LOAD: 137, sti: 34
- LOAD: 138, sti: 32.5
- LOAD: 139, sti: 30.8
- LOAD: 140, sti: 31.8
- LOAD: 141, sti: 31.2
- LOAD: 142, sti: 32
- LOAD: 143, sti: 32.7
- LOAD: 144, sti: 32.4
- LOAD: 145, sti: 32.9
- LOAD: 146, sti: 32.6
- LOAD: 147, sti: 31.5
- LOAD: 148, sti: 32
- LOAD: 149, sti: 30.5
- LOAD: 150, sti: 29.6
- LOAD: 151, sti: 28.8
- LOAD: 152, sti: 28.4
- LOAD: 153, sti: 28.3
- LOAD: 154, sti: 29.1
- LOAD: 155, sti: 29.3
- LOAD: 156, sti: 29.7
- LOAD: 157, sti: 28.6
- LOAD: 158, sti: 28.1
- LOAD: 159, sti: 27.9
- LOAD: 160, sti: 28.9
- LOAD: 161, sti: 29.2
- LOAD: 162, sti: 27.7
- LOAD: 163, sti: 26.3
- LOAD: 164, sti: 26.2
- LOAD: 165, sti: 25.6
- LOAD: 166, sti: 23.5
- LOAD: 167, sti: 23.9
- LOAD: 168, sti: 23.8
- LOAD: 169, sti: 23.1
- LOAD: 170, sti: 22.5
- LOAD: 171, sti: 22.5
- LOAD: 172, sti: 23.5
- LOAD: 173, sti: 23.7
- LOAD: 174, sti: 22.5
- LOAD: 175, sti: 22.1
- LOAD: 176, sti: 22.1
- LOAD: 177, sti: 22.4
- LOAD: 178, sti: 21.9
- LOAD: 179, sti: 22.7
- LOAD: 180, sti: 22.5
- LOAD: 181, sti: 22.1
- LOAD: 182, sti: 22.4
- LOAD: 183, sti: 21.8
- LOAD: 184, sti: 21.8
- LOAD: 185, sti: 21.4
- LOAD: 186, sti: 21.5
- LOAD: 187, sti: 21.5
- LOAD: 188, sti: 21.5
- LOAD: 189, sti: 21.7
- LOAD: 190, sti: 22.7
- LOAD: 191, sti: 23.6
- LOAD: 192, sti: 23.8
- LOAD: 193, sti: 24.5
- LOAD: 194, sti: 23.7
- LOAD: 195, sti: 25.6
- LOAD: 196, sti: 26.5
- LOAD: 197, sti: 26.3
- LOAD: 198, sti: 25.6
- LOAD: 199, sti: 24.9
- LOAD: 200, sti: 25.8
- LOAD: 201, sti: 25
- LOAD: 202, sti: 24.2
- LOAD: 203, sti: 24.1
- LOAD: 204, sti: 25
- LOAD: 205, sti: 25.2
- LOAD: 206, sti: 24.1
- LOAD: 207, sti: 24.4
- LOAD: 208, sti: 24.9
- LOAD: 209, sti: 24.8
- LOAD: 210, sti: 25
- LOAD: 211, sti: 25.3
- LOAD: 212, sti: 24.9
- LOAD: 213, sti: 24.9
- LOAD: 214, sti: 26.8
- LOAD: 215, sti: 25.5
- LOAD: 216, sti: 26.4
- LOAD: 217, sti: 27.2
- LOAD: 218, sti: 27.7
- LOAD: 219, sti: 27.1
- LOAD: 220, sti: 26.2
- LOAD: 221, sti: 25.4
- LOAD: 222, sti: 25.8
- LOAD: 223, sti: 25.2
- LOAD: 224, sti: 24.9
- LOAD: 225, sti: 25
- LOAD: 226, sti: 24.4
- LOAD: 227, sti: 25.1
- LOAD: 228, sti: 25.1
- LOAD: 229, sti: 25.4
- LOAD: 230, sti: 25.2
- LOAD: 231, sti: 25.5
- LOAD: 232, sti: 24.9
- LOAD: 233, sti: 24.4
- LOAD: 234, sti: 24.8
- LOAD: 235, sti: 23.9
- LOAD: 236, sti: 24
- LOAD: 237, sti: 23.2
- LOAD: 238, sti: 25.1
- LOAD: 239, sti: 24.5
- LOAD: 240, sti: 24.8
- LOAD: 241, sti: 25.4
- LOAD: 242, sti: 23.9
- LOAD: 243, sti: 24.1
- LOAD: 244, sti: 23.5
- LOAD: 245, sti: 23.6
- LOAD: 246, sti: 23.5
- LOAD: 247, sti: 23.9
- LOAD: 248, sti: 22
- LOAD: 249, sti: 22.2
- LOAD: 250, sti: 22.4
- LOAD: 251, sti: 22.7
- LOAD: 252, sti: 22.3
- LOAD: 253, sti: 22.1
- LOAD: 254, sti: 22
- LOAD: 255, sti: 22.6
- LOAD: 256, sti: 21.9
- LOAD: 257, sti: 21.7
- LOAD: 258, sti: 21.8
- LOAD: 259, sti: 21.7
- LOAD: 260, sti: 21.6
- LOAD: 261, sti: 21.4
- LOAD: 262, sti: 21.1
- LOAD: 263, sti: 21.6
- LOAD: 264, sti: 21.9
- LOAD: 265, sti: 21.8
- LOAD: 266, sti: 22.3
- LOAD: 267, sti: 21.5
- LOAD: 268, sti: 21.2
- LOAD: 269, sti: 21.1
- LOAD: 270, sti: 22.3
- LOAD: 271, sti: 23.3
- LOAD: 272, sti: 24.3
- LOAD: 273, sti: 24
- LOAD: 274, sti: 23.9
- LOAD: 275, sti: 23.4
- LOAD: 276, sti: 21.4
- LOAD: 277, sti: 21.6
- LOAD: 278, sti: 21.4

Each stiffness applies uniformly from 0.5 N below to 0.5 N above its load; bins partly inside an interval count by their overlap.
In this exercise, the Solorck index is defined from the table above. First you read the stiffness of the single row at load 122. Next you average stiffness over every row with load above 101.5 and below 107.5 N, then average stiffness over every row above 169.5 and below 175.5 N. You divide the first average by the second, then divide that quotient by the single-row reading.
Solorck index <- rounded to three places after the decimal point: 0.046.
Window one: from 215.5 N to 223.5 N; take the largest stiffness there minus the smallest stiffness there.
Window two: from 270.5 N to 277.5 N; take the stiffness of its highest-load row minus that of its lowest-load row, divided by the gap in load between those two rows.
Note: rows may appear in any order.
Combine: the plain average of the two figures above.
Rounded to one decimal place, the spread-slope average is 1.1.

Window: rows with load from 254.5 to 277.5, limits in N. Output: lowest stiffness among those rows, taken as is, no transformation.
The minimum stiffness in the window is 21.1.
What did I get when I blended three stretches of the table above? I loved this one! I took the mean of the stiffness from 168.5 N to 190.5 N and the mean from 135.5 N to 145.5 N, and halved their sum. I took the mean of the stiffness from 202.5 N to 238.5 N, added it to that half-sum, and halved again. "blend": 26.3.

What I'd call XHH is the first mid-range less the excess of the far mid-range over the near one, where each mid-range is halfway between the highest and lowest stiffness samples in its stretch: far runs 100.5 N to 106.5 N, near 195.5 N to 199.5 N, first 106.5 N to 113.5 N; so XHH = 26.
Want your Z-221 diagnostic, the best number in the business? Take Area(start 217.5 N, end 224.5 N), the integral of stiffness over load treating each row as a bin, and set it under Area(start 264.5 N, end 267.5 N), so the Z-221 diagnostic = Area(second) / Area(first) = 0.36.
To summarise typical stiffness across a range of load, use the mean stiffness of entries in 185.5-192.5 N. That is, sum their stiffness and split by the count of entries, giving 22.3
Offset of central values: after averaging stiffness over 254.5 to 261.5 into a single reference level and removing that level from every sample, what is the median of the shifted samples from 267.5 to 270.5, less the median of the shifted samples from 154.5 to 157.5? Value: -8.1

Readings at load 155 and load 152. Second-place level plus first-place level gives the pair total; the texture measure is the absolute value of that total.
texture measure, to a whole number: 58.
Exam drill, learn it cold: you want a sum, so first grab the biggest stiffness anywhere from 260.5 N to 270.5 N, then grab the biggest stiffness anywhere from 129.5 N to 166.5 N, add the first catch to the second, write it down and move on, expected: 60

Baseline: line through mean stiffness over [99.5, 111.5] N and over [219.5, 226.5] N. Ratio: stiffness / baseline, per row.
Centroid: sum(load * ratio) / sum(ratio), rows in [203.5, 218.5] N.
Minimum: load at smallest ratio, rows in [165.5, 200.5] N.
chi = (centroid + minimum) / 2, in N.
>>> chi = 190.6 N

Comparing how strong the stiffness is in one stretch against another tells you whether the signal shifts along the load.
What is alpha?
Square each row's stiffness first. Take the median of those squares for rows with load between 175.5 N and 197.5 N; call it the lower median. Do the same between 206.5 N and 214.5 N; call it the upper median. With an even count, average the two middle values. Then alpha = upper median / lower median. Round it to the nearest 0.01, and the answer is 1.24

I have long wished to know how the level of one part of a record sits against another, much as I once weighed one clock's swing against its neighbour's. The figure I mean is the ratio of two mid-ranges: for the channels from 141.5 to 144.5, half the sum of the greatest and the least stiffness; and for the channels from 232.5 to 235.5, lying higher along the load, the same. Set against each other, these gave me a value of 1.33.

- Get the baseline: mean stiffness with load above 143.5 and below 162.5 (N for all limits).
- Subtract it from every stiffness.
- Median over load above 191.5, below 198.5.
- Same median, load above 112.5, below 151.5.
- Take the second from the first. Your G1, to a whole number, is -11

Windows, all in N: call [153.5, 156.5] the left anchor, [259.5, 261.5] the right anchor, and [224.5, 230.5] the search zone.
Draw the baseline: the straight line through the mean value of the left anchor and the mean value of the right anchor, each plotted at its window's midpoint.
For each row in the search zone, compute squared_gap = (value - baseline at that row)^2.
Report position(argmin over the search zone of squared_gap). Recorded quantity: 226 N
